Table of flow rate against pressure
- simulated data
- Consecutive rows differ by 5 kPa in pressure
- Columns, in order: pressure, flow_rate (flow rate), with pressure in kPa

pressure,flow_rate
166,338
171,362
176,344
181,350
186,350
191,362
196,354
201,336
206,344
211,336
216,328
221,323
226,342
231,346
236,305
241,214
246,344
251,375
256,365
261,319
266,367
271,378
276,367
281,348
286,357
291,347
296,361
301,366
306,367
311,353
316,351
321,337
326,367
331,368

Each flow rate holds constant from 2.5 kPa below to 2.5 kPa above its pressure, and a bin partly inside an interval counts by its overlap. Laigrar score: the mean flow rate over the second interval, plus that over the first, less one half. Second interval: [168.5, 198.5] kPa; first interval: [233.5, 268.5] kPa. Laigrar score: 680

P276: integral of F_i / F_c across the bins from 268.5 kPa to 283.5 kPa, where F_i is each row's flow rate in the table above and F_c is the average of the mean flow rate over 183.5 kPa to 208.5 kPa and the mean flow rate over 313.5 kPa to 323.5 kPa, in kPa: 15.8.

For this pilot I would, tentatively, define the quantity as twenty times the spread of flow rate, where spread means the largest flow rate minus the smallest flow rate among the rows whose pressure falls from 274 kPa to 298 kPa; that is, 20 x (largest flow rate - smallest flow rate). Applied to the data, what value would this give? 400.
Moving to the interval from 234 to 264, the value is 3220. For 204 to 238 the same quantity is 820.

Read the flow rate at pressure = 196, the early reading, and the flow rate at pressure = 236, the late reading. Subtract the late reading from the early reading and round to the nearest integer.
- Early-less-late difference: 49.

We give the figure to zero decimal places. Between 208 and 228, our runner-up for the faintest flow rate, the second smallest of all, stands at 328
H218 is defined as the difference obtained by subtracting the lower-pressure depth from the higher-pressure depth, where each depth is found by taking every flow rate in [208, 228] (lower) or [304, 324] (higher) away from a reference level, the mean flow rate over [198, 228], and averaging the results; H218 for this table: -20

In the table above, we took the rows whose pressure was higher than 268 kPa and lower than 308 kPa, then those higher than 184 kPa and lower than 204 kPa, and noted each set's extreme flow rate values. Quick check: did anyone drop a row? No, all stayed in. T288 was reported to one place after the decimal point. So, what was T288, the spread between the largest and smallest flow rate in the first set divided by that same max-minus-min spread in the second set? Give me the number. 1.2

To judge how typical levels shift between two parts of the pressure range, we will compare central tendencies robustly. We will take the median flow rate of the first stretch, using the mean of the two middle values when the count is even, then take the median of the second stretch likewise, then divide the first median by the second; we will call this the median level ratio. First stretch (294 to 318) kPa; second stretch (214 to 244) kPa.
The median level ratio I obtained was 1.11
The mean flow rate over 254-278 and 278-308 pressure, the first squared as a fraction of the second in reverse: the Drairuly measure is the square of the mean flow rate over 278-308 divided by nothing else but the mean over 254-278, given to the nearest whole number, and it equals 356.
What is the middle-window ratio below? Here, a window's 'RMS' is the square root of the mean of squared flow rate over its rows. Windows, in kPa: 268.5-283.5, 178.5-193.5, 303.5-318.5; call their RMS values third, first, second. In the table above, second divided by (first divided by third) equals 368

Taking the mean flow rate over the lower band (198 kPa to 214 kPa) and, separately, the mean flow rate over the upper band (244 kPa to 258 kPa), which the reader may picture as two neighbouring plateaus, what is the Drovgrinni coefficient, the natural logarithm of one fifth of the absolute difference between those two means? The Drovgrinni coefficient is 1.5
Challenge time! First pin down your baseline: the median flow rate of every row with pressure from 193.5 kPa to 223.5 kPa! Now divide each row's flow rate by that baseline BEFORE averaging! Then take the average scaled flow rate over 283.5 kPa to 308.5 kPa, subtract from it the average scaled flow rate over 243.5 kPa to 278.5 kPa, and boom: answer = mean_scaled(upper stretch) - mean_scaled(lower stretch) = 0.001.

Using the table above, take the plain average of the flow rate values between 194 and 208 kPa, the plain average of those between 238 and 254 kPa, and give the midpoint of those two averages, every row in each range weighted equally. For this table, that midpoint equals 328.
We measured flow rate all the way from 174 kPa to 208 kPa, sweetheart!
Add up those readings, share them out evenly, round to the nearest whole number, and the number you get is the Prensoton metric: 349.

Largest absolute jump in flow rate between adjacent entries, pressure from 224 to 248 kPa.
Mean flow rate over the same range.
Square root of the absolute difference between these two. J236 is 13.4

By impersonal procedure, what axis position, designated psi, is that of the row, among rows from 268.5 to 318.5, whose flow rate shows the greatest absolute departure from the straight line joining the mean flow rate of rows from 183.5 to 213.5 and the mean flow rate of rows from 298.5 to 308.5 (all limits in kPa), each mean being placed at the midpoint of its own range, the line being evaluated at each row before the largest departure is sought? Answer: 316 kPa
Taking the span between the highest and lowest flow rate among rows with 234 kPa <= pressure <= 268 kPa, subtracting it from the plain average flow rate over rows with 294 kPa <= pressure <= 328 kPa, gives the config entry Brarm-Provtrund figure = 196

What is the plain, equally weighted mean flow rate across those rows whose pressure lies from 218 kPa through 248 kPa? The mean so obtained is 312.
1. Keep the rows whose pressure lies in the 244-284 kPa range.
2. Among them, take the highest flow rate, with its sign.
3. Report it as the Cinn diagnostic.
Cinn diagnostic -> 378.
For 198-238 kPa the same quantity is 346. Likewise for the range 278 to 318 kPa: 367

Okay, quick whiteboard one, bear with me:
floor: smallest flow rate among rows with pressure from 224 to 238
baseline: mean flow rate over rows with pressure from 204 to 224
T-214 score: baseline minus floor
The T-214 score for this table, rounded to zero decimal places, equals 28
